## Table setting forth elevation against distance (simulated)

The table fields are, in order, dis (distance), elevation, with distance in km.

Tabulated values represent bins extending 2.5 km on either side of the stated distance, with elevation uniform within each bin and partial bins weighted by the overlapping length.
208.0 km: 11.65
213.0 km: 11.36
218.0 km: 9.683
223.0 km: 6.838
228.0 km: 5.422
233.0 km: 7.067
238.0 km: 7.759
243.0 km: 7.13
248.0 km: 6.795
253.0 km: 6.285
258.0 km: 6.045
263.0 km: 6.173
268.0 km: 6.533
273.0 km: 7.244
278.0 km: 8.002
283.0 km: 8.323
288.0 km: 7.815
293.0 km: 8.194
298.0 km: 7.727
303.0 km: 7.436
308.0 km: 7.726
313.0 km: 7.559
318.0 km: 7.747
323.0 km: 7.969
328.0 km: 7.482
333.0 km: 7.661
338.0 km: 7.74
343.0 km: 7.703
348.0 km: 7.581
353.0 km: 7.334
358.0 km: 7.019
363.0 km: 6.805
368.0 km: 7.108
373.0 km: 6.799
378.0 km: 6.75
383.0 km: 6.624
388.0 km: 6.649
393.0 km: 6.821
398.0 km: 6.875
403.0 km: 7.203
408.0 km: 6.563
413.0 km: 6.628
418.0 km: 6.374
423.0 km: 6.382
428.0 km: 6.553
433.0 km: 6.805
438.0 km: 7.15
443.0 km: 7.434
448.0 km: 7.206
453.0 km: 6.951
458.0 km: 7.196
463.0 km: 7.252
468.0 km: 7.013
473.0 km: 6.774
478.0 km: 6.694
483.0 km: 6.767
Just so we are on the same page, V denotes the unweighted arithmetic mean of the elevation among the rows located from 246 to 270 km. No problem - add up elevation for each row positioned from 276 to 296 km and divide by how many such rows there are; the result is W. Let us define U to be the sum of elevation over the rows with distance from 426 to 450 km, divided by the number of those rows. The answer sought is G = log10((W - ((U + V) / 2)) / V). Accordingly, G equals -0.66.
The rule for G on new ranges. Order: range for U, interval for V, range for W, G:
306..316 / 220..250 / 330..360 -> -1.41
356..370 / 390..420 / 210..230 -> -0.66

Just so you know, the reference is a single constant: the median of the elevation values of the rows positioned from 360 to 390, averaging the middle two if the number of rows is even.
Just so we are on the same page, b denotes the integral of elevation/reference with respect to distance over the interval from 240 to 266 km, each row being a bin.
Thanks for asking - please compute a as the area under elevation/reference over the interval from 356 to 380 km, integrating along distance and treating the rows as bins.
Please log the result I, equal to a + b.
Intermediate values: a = 24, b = 25.0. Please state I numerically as 49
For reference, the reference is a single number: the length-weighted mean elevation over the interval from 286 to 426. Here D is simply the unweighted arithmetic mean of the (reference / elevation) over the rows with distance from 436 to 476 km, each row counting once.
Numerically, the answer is 1.01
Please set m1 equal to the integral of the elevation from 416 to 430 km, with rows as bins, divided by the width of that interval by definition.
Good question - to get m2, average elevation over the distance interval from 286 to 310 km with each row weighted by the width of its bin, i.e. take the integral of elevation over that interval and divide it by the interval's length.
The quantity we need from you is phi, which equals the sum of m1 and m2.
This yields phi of 14.2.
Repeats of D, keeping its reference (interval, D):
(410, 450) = 1.06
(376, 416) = 1.07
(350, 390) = 1.05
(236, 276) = 1.08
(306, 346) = 0.94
